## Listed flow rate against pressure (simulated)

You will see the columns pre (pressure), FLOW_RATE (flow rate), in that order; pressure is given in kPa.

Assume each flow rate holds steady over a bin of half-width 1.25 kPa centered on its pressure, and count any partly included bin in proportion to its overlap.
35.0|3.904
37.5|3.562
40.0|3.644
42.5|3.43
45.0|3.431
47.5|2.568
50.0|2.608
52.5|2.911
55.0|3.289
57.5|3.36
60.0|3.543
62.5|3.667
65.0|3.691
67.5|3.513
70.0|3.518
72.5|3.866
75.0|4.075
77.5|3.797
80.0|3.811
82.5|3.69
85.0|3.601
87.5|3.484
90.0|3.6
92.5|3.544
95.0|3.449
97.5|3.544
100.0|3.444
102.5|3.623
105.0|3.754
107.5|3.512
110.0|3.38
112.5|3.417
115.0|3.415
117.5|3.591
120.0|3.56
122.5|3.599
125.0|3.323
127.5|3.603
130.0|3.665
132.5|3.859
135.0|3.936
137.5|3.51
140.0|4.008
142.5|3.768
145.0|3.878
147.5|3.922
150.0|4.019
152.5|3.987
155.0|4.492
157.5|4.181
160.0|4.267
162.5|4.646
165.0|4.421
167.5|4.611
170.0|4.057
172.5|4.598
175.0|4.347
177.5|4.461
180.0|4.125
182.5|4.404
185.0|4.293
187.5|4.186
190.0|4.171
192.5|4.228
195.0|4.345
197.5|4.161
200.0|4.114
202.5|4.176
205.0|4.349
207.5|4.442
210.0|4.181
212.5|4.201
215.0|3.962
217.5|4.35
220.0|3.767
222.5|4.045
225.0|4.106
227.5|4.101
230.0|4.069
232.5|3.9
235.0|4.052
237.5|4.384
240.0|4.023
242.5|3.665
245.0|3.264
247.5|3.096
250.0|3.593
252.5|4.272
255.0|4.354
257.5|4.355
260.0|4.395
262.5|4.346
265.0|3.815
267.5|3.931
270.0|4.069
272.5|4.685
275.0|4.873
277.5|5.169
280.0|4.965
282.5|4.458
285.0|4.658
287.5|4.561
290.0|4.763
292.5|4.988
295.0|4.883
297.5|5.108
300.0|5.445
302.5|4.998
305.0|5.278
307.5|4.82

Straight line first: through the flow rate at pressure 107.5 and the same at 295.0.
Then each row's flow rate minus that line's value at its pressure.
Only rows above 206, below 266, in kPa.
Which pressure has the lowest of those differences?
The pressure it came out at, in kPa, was 247.5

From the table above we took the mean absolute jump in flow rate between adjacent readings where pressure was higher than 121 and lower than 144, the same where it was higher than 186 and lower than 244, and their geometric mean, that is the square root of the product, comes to 0.216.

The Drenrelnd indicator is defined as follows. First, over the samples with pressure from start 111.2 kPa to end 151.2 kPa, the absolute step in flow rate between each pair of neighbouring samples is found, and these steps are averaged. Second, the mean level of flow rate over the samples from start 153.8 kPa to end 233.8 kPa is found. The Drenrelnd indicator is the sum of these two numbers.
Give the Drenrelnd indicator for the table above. 4.41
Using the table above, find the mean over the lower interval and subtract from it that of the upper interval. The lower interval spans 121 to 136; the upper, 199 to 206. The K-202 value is -0.55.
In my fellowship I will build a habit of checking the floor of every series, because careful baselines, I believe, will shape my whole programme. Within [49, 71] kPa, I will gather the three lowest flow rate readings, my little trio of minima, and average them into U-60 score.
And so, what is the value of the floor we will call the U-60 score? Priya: 2.9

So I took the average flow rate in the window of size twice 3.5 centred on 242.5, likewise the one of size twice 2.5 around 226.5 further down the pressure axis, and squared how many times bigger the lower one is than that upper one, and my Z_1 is 1.26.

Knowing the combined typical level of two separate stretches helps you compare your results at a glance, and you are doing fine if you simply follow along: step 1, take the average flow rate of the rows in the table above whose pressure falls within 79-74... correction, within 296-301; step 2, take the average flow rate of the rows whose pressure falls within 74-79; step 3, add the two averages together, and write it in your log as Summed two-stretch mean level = 9.2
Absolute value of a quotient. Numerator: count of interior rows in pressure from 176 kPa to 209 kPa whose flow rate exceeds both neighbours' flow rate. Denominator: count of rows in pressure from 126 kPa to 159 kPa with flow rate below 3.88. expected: 0.333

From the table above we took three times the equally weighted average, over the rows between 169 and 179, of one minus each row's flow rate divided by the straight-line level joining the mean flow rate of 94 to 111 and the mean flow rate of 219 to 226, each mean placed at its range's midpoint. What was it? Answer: -0.45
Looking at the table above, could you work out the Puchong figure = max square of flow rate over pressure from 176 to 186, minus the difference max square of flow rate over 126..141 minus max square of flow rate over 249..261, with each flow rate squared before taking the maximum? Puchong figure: 23.2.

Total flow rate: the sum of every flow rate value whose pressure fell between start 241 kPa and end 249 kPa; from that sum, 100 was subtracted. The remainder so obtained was -90.0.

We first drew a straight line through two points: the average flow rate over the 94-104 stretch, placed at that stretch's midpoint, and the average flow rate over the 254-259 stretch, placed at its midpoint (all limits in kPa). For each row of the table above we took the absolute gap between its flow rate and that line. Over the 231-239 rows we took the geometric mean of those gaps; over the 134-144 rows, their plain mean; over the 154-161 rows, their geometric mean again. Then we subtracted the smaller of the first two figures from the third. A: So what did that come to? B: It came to 0.28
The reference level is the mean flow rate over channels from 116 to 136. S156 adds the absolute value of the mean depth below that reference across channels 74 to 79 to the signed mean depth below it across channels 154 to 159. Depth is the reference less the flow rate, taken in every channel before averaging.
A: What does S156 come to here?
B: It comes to -0.40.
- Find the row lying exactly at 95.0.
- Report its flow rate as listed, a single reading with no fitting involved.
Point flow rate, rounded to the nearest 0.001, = 3.449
